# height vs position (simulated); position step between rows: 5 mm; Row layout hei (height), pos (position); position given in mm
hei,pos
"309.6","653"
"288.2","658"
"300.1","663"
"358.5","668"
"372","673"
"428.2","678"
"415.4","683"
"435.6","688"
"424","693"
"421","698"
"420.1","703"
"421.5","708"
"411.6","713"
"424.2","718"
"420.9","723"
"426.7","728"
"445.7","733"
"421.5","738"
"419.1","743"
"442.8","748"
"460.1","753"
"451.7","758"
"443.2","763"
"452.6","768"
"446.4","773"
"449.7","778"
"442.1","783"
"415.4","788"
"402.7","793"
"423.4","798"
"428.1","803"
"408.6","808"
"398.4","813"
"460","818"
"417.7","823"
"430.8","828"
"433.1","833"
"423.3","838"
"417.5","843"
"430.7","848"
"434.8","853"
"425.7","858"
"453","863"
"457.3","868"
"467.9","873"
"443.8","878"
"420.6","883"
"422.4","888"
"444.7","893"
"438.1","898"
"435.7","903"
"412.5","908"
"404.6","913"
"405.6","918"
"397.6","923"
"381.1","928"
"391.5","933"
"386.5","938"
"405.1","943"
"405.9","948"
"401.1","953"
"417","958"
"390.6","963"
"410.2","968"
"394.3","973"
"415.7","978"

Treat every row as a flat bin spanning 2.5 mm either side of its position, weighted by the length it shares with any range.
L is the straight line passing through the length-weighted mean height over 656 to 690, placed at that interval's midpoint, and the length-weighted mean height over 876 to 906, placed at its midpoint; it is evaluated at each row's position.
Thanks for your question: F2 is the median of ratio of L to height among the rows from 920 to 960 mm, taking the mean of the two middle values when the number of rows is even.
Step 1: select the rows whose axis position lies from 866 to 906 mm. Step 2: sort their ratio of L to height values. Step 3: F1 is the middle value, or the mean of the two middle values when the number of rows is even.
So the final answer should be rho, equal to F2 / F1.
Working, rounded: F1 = 0.99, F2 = 1.12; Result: 1.14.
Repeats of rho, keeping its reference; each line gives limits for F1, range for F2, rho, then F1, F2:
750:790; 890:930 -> 1.20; 0.89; 1.08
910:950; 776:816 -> 0.87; 1.11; 0.97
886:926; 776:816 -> 0.93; 1.04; 0.97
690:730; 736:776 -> 0.98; 0.91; 0.89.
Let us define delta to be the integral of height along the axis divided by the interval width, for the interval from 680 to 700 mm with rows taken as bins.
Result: 424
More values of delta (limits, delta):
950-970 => 405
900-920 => 415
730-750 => 432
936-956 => 400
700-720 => 419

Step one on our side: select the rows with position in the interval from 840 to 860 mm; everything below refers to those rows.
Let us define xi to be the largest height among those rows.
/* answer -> 434.8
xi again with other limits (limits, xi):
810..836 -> 460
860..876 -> 467.9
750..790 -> 460.1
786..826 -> 460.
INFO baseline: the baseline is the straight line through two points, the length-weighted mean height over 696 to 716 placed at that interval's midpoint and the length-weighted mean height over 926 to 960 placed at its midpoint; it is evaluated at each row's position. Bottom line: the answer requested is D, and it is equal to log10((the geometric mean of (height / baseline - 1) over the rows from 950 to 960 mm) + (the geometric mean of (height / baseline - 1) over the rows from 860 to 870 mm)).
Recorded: -0.8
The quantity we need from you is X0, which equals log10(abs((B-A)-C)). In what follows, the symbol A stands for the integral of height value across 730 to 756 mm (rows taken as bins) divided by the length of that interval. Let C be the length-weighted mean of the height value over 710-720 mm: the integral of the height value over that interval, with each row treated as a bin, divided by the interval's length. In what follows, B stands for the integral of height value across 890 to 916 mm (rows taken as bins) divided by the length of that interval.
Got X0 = 2.632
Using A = 438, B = 427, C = 418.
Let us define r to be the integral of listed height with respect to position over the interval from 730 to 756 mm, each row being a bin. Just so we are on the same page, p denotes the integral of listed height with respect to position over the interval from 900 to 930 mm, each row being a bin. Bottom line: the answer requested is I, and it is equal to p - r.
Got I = 829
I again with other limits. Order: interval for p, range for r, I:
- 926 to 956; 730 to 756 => 489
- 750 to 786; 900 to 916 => 9472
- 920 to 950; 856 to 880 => 1035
